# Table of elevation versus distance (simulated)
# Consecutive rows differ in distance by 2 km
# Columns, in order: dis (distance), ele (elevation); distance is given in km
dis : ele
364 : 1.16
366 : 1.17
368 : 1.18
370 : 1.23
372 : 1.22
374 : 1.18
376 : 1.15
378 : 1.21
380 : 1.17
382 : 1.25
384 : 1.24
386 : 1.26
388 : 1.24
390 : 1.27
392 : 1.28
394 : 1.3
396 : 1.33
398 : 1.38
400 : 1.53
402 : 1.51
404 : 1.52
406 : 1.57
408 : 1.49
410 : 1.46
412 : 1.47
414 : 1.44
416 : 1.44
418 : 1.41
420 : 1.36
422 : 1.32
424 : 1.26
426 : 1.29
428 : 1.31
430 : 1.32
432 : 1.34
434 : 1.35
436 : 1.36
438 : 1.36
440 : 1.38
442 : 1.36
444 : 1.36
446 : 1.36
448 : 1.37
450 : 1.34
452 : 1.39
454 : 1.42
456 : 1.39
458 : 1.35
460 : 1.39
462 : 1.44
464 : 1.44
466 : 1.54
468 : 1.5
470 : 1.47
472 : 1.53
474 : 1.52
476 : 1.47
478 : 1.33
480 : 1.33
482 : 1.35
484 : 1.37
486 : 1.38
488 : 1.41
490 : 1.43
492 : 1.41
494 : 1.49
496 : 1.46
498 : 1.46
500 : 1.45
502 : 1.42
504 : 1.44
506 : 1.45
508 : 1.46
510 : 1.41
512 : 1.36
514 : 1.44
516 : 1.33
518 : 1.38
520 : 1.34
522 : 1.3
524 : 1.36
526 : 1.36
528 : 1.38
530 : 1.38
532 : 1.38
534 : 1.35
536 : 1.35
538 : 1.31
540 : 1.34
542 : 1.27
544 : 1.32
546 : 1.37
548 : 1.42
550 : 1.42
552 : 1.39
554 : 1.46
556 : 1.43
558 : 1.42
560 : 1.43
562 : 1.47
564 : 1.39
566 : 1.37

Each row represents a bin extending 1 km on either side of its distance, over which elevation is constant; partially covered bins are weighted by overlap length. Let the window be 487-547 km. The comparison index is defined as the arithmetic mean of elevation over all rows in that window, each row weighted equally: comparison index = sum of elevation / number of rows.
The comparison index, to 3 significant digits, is 1.39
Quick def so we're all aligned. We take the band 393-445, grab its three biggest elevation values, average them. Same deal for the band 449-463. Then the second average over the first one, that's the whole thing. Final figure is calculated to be 0.92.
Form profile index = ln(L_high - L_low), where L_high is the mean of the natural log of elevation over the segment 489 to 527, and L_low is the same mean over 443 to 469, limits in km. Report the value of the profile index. -7.1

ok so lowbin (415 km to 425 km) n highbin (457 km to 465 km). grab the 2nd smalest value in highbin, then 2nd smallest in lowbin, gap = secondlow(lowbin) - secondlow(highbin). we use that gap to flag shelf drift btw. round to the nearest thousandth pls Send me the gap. -0.070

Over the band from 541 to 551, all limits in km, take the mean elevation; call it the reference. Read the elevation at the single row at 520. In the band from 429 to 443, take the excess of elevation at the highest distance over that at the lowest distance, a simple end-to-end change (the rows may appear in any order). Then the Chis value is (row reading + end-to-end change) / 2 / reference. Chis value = 0.51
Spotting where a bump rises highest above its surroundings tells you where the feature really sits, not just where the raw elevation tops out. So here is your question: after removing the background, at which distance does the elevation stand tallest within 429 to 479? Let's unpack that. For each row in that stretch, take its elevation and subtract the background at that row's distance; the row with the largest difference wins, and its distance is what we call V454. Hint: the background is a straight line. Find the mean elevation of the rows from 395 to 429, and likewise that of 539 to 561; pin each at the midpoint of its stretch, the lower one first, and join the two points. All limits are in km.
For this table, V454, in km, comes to 466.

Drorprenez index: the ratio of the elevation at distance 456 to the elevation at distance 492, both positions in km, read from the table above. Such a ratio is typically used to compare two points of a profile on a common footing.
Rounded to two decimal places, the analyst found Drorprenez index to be 0.99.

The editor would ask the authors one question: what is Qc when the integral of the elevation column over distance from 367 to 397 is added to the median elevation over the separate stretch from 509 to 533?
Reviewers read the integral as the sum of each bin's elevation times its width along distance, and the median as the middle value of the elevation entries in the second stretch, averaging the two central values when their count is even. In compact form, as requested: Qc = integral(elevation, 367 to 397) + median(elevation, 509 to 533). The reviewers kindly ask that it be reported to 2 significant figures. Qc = 38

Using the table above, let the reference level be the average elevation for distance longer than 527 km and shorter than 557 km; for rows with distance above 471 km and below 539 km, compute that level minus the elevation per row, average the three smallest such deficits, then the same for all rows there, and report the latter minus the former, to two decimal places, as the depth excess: 0.11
